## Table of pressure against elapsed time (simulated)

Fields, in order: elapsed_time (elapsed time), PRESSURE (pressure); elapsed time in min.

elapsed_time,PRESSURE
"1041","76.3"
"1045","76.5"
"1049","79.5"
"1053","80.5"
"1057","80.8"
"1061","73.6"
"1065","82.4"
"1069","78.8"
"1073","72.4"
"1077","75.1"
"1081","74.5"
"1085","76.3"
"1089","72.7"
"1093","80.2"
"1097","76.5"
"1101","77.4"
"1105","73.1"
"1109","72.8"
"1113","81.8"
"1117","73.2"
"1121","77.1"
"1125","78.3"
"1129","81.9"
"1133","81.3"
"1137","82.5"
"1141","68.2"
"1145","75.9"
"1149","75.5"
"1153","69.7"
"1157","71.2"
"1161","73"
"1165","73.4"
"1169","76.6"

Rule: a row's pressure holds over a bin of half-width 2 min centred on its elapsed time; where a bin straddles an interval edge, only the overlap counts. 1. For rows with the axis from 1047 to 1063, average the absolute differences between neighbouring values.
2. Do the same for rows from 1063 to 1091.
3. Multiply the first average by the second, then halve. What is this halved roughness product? 4.4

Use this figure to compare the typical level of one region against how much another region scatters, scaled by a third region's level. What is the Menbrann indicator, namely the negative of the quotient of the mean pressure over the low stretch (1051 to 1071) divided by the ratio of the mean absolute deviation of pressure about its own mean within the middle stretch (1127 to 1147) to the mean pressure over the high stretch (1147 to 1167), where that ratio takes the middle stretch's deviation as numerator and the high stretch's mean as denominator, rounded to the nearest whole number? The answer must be -1216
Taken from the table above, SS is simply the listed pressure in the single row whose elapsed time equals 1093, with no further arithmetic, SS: 80.2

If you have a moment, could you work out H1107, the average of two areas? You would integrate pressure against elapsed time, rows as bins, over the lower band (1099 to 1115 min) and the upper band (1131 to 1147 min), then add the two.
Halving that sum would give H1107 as 1226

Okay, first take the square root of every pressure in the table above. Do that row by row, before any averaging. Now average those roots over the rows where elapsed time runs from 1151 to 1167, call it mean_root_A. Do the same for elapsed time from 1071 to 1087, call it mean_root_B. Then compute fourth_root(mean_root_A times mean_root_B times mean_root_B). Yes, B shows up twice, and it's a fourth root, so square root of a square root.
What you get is 5.014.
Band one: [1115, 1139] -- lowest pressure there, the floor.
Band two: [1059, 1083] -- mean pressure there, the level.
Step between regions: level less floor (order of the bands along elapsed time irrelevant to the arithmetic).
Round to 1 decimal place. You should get 2.9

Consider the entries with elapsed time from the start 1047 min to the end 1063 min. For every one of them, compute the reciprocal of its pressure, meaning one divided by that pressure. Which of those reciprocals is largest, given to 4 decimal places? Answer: 0.0136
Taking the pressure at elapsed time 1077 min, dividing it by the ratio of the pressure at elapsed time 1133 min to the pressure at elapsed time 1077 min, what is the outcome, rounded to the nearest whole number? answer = 69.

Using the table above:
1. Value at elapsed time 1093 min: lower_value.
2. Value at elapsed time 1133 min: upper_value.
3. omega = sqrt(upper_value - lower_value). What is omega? 1.0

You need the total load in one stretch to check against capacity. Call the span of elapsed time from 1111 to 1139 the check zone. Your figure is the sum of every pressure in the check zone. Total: 556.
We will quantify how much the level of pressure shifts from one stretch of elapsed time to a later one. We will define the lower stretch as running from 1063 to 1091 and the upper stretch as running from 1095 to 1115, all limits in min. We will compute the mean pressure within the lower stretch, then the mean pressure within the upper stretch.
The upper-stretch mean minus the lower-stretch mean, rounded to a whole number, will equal 0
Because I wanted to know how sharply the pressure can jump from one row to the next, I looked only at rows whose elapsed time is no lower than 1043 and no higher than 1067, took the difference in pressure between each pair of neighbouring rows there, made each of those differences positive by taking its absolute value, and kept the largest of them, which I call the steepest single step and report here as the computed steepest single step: 8.8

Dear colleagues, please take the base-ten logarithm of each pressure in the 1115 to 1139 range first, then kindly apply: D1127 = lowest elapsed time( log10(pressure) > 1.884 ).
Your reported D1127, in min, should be 1121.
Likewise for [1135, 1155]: 1137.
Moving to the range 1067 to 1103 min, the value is 1069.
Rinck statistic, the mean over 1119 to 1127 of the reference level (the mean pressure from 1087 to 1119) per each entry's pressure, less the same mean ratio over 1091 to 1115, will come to -0.011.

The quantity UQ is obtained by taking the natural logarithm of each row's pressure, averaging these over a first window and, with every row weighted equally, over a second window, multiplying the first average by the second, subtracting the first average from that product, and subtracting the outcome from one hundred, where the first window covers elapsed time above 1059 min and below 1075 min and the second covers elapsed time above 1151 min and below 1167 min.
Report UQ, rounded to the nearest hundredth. 85.79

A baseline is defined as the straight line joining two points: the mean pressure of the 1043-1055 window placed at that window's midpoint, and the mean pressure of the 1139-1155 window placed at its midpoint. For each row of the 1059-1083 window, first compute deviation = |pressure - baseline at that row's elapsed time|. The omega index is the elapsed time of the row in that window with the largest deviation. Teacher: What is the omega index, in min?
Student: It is 1073 min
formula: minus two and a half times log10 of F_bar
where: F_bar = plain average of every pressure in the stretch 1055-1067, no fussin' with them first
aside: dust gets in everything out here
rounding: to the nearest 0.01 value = -4.74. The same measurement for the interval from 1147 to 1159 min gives -4.65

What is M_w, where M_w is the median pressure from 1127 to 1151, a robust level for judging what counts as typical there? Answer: 78.6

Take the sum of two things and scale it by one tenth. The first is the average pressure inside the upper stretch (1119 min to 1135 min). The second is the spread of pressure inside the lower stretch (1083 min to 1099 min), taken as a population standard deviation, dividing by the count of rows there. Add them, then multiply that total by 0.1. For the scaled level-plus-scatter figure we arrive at 8.23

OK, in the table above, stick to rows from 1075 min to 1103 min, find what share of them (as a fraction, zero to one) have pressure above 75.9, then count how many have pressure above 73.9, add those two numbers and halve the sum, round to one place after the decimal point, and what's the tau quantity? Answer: 3.3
